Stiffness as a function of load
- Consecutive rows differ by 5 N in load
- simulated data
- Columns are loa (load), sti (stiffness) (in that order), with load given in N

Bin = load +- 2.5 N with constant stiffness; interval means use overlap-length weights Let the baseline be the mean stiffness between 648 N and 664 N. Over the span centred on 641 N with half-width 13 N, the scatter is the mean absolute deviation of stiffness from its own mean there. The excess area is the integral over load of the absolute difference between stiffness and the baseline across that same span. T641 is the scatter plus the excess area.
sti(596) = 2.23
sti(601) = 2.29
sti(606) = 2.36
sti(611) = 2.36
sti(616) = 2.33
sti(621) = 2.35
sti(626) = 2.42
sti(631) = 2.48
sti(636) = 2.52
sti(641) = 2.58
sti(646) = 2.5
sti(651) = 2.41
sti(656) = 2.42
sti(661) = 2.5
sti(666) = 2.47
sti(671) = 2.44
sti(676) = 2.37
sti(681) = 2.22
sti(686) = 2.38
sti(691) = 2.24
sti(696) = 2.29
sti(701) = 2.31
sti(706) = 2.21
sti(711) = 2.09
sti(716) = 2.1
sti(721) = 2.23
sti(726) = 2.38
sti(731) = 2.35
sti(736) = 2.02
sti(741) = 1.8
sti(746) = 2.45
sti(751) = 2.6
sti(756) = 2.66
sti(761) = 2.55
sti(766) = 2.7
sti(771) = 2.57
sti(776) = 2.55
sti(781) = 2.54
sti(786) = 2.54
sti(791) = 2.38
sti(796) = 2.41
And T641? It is 1.7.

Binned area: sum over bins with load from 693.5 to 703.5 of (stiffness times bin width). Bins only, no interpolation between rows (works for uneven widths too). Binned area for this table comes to 23.0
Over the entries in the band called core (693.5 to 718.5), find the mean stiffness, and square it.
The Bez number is 4.84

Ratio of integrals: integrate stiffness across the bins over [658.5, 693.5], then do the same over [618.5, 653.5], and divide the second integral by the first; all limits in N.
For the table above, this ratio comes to 1.04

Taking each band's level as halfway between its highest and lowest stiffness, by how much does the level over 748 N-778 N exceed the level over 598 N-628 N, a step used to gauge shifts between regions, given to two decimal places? 0.27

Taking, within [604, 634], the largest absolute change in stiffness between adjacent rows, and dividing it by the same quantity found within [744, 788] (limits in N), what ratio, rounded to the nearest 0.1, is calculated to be 0.5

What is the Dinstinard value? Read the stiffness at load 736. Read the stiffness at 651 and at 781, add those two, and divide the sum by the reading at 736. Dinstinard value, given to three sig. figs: 2.45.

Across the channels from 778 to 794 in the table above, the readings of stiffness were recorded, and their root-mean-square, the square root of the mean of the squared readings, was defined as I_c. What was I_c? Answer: 2.49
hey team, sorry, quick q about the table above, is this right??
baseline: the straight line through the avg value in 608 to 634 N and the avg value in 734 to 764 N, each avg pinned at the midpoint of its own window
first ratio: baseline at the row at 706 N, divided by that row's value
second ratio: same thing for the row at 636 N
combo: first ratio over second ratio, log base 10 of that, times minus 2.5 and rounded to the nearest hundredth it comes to -0.13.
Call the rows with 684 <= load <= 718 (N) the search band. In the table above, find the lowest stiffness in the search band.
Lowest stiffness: 2.09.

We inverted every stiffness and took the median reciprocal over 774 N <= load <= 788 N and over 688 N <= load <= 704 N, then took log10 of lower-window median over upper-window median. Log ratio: 0.045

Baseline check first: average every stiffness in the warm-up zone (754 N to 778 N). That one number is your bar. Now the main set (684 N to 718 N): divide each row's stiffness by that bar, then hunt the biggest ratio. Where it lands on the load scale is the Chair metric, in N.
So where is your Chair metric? 686 N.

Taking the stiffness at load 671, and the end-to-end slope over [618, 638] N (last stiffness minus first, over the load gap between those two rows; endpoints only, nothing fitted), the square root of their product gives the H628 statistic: 0.17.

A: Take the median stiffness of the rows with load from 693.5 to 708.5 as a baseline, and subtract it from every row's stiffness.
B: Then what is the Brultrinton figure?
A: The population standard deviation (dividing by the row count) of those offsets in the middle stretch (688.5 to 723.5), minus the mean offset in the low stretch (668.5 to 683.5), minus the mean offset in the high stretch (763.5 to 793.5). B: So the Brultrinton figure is -0.23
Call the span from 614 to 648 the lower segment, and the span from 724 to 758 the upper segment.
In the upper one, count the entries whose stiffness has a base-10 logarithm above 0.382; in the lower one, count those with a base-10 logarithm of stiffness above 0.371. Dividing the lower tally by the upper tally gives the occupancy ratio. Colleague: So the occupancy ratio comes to 2.0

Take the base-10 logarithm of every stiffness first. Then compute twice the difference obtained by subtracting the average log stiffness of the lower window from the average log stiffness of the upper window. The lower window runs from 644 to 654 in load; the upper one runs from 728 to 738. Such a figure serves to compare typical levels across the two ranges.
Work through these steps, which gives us -0.10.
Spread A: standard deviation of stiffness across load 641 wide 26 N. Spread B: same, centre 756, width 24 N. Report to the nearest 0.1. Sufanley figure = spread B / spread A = 1.6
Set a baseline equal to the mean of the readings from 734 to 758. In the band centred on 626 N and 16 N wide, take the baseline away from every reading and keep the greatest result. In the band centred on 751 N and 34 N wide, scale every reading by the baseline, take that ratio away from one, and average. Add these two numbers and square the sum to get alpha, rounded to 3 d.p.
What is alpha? 0.018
